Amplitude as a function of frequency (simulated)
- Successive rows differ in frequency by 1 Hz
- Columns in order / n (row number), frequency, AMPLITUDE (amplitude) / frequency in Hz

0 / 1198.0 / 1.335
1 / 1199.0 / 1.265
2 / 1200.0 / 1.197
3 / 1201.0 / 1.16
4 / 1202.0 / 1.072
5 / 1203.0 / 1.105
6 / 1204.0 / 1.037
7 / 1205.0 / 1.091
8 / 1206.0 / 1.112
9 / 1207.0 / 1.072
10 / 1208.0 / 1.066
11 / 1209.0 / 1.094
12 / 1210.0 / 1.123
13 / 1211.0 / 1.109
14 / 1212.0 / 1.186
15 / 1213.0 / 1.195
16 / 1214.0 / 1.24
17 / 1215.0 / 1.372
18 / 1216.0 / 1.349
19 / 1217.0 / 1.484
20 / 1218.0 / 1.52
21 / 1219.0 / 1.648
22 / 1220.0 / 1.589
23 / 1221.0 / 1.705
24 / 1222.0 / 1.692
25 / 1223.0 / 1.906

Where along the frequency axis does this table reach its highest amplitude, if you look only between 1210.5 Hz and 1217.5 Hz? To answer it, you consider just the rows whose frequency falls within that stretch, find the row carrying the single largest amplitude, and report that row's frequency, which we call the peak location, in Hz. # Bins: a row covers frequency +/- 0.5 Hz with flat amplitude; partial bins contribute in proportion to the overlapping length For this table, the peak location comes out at 1217.0 Hz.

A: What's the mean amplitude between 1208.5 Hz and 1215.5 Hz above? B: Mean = 1.19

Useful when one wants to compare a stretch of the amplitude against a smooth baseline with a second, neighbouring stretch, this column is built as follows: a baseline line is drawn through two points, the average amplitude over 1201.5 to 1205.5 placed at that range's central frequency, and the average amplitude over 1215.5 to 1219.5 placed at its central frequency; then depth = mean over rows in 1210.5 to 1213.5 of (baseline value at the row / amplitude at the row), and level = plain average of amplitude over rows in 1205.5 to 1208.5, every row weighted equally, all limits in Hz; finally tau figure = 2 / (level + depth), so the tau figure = 0.897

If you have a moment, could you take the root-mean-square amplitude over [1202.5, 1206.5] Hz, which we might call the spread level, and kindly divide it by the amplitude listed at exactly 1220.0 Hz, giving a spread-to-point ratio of 0.68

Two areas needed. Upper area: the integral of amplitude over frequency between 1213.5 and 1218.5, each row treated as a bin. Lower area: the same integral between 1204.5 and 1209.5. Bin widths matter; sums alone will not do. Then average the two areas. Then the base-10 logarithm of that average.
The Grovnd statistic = 0.79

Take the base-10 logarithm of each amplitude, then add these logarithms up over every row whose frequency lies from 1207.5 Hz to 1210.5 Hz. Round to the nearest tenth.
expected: 0.1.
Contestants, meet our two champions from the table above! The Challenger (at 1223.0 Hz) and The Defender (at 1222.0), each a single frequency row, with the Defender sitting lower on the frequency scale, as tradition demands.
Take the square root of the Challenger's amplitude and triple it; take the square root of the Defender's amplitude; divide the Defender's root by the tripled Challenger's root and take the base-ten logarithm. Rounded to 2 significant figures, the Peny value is -0.50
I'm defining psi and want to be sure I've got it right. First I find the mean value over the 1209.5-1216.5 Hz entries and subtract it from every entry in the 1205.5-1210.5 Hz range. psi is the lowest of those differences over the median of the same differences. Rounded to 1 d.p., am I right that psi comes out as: 1.2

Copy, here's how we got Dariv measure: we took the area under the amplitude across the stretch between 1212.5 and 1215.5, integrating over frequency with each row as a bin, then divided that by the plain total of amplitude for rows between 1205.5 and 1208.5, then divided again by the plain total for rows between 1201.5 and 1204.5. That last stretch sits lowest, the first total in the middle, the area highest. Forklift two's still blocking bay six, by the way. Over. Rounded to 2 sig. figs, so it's 0.36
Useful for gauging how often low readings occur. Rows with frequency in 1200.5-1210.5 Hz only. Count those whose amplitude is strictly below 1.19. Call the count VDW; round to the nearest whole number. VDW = 10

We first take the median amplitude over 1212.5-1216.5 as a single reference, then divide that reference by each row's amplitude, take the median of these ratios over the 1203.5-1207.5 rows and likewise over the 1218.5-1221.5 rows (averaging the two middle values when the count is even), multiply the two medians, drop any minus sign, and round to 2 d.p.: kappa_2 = 0.94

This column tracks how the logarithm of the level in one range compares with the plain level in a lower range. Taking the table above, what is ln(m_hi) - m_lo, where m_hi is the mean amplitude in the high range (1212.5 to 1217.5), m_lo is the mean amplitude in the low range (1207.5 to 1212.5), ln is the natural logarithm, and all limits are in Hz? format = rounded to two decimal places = -0.83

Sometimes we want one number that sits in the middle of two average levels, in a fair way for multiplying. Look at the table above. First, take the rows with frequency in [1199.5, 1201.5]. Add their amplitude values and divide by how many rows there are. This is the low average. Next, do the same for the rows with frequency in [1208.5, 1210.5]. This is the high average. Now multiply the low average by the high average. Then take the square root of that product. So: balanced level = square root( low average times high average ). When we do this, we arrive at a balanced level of 1.14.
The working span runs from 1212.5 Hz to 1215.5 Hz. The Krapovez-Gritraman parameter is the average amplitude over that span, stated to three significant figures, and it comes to 1.27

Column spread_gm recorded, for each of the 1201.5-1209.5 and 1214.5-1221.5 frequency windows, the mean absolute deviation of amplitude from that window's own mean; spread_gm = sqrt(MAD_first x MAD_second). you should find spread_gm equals 0.045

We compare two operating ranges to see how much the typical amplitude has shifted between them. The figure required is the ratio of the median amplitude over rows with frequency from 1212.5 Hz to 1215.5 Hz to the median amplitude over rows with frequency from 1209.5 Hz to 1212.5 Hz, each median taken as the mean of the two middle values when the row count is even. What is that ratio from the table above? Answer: 1.10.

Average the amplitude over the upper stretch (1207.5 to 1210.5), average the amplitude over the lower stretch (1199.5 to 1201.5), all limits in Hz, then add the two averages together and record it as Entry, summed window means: 2.3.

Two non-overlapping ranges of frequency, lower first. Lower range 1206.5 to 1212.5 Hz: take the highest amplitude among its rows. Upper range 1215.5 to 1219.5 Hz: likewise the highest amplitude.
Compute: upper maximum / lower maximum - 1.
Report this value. 0.4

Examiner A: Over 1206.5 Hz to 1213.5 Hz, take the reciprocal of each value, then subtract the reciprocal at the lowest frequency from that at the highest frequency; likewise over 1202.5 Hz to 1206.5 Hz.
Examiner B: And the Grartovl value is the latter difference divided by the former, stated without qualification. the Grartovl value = 0.1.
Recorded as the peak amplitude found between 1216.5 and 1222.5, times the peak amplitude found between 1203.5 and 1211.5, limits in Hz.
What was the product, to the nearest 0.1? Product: 1.9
